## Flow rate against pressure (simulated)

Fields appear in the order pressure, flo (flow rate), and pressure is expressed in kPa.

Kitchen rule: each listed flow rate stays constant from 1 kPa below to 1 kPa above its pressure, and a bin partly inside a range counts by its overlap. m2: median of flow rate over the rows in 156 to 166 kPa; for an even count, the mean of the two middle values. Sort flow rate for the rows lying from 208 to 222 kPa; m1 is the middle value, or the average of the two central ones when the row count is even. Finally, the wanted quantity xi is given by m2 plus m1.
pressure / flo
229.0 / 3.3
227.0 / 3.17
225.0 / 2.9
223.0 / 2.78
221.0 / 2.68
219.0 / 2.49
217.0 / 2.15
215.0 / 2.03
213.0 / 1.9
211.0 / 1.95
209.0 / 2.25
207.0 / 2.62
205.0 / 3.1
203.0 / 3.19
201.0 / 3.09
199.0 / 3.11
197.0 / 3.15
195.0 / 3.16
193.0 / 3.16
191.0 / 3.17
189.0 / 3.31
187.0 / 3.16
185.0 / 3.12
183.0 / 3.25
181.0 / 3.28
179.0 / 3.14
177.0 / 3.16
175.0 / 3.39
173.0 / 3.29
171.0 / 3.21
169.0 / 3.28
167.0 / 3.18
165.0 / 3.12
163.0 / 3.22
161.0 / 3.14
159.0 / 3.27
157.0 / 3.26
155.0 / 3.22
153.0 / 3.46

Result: 5.37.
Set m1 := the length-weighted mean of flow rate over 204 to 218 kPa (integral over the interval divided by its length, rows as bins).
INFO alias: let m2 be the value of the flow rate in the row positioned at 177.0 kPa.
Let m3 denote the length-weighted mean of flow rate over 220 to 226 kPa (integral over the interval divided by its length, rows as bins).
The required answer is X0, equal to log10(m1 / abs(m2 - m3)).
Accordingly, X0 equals 0.8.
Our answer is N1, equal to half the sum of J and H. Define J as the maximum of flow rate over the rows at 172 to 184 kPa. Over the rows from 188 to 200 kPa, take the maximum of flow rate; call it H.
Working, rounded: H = 3.31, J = 3.39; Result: 3.35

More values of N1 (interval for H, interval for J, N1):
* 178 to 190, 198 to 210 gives 3.25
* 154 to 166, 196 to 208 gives 3.23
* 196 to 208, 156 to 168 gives 3.23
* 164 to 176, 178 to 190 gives 3.35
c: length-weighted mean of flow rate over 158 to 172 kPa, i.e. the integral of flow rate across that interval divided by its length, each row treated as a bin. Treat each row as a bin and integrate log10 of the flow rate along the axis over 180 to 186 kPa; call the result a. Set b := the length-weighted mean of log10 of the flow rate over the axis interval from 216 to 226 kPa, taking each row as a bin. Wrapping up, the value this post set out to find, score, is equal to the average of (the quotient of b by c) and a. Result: 1.6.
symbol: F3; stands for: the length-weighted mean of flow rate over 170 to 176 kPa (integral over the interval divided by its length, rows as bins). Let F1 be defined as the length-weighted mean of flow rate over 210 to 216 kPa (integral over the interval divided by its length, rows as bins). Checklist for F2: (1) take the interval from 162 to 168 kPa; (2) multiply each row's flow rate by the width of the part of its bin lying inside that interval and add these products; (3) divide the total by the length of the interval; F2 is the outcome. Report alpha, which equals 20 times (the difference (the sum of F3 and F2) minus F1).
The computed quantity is 90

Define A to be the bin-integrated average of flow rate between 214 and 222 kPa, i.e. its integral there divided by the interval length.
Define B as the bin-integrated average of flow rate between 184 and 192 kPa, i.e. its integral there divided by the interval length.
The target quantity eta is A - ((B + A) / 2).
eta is -0.4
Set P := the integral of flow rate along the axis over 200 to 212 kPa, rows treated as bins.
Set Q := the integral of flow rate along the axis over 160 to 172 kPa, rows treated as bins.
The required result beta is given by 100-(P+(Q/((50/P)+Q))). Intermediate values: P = 32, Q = 38.3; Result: 67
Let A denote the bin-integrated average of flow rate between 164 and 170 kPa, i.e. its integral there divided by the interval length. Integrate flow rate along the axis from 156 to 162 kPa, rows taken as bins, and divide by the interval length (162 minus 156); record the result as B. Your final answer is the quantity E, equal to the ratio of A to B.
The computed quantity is 0.99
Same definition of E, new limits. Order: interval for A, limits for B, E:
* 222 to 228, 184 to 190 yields 0.92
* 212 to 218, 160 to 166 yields 0.64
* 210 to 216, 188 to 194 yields 0.61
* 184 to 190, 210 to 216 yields 1.63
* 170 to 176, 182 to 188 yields 1.04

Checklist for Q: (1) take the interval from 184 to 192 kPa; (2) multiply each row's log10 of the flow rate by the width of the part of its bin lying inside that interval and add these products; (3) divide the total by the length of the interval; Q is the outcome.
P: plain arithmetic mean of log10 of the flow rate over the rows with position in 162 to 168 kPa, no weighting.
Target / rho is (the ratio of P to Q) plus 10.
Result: 11.0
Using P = 0.501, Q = 0.504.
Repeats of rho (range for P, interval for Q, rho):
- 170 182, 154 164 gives 11.0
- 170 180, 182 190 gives 11.0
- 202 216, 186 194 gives 10.7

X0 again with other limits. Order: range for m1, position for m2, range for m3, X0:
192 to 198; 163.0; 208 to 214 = 0.4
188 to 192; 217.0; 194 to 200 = 0.5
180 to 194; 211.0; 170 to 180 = 0.4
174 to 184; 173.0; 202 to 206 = 1.3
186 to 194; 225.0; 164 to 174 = 1.0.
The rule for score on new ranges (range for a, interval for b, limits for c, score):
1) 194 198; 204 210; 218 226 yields 1.1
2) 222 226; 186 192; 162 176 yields 1.0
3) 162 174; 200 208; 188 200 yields 3.1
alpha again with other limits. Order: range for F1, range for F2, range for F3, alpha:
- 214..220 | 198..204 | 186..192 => 82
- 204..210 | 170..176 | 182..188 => 76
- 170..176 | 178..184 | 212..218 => 39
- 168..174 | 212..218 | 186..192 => 40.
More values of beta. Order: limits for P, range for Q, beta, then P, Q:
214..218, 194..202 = 91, 8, 25.0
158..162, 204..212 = 86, 13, 19.8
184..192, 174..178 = 74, 26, 13.1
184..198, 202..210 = 55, 44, 22.3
